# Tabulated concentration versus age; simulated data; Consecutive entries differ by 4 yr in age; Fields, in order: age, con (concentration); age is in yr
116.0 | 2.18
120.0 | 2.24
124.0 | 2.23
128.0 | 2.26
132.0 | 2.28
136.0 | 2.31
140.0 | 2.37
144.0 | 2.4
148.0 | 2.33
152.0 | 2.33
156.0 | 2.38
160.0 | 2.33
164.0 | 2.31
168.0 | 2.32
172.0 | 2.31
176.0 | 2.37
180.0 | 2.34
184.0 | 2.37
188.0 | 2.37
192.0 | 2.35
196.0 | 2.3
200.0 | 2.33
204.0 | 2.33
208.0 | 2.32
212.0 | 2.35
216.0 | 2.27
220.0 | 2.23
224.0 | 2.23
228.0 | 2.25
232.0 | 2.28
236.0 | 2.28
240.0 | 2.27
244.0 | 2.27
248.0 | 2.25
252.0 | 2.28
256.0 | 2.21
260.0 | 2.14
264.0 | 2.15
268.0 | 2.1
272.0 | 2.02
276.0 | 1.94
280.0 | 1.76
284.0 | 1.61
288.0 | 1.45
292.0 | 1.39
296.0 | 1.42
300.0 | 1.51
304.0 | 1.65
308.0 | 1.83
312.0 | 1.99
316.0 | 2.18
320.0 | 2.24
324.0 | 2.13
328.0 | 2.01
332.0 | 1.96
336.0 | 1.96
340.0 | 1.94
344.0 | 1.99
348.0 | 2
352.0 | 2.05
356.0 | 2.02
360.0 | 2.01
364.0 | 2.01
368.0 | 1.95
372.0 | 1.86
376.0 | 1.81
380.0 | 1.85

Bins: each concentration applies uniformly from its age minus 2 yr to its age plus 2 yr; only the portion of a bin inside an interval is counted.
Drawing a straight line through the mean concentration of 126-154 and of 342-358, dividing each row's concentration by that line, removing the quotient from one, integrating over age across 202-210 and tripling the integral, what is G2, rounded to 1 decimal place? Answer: -1.0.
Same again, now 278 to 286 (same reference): 4.9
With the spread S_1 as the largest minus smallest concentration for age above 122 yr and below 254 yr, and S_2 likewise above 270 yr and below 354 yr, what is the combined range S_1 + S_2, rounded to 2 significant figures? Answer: 1.0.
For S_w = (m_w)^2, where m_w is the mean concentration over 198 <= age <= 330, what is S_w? 4.2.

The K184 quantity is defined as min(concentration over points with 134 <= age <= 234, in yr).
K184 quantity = 2.23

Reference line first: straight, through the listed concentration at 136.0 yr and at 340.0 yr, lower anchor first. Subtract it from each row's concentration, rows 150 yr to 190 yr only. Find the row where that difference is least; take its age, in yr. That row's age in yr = 152.0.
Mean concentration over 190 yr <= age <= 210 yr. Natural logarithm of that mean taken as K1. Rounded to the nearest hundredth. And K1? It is 0.84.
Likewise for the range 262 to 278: 0.72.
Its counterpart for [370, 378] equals 0.61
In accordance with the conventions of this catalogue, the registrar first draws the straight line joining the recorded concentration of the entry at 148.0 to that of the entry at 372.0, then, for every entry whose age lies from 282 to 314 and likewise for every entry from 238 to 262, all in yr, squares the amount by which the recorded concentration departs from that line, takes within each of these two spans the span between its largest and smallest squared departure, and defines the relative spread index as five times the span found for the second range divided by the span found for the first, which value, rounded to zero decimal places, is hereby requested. 0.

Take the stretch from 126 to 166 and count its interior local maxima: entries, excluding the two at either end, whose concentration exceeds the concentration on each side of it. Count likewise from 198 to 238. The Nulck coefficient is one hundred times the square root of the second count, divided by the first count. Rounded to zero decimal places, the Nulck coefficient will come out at 50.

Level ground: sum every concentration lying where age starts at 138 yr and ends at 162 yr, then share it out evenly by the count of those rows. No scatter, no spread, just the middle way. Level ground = 2.36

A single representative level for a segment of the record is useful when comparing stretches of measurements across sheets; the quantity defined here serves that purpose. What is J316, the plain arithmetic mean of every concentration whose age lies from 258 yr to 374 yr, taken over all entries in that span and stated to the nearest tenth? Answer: 1.9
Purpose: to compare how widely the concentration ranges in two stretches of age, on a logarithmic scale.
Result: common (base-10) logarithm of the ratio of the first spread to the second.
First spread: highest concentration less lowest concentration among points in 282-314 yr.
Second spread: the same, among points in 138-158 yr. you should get 0.9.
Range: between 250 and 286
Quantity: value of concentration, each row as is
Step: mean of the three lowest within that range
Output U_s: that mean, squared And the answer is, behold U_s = 3.1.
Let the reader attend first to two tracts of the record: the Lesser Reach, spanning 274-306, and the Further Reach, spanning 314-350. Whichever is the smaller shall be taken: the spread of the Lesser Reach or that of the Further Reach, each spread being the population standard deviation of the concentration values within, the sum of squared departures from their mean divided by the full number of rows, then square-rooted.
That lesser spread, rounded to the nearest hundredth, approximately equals 0.10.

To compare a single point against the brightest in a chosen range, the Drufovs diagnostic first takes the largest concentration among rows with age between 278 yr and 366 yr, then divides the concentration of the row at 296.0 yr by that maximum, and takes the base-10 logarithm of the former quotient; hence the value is -0.20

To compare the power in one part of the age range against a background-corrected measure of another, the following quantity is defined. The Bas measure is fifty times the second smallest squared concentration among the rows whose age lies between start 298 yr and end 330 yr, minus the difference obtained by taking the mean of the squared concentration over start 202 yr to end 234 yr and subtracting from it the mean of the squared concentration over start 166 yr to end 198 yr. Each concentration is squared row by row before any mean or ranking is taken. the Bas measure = 136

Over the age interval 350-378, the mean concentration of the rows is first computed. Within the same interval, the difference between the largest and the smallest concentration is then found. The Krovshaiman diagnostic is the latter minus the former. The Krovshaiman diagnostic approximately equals -1.72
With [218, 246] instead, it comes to -2.21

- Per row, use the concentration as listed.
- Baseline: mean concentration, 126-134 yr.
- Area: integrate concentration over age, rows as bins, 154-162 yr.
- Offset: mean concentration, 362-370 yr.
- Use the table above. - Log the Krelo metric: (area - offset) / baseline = 7.4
